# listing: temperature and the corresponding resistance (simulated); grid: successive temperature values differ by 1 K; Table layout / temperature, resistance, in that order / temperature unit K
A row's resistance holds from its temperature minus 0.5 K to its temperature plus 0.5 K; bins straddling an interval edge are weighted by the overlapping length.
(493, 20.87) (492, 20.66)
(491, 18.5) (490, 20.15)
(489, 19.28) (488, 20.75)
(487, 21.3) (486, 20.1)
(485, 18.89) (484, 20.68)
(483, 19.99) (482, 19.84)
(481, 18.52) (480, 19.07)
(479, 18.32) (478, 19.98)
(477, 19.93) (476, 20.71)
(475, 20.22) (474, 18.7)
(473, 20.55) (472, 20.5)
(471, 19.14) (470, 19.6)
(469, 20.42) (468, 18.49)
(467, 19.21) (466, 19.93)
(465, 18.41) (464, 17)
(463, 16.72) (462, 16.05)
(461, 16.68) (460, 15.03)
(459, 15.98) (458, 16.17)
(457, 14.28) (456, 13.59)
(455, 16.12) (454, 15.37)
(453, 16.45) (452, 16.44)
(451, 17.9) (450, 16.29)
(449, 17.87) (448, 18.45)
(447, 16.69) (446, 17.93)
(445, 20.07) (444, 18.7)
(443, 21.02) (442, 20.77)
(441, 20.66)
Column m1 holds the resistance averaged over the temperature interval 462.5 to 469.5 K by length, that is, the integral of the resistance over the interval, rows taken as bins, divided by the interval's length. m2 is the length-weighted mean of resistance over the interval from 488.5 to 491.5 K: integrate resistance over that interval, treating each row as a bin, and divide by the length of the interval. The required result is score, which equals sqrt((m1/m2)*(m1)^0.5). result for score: 2.04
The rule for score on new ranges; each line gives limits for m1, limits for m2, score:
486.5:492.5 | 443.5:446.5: 2.18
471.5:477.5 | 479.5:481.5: 2.19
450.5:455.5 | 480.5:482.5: 1.87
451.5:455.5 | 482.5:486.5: 1.80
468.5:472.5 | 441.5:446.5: 2.12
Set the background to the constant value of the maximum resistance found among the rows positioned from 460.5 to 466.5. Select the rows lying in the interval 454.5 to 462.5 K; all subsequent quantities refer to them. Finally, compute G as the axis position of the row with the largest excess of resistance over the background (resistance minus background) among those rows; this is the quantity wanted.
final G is 461 K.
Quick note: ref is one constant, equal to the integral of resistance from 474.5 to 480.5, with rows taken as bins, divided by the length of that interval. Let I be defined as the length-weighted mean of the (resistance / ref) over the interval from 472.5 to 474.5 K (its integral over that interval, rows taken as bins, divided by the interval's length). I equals 1.00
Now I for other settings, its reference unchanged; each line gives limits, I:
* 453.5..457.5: 0.75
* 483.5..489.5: 1.02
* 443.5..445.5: 0.98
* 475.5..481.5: 0.99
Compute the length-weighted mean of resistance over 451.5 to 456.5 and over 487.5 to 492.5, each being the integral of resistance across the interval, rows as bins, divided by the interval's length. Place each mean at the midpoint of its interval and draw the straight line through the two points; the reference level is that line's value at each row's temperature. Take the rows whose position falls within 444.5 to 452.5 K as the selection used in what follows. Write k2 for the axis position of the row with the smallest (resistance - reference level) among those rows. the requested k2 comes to 452 K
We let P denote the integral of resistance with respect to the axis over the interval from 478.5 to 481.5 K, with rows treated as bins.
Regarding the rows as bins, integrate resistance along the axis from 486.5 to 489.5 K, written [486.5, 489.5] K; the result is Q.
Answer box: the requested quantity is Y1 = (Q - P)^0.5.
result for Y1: 2.3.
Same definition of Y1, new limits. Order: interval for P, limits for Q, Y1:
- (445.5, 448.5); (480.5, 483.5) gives 2.3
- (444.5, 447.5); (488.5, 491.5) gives 1.8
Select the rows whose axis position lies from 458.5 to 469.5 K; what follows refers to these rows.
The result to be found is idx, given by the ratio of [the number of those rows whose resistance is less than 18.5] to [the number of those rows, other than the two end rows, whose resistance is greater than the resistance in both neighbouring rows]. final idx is 4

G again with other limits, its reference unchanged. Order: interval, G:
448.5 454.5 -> 451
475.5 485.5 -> 476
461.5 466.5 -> 466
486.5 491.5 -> 487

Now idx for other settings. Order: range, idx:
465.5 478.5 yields 0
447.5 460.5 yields 3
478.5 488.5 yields 0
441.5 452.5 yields 2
